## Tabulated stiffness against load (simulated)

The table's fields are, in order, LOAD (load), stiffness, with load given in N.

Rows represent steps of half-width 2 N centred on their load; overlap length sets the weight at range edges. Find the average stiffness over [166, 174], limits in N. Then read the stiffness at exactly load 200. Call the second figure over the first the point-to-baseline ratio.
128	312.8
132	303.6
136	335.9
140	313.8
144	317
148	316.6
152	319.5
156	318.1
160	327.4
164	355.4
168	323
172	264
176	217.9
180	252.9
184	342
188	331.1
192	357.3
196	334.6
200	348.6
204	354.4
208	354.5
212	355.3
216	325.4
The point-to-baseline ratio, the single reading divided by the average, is 1.19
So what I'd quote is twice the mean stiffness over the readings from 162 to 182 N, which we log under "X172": 565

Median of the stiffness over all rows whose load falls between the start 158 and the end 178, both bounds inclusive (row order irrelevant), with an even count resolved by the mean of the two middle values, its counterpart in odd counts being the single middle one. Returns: 323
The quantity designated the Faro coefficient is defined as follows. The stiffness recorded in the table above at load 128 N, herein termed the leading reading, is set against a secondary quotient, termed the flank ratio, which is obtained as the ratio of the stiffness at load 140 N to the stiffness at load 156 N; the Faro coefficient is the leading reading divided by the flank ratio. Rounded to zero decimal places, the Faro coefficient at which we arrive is 317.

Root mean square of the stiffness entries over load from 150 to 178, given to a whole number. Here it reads 307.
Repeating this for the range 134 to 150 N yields 321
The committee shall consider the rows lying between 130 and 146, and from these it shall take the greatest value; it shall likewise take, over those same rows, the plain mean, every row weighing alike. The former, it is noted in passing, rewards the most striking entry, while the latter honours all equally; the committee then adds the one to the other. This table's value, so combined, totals 653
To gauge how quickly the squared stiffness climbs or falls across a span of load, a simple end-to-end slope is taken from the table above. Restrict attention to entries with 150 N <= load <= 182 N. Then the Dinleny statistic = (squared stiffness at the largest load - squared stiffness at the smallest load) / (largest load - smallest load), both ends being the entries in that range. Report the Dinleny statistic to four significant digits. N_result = -1361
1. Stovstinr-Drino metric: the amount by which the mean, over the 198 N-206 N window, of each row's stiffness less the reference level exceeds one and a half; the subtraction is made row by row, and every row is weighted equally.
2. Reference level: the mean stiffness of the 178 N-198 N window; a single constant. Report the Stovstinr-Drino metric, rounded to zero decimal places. 26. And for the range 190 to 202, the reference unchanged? 22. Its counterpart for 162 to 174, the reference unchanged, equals -11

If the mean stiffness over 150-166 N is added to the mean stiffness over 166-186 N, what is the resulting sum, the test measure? 610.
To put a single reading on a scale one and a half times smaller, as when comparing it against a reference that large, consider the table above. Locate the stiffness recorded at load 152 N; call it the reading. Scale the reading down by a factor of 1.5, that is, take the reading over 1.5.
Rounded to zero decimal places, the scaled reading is 213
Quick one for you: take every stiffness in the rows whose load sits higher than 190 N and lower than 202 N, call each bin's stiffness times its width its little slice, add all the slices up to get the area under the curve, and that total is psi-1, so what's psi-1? 4162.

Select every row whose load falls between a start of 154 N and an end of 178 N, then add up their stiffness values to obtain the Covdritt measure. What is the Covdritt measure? 1806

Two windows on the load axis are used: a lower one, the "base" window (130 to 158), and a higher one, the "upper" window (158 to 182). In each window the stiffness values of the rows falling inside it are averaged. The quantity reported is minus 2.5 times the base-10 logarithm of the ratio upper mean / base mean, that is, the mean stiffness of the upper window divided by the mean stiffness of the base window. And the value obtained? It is 0.10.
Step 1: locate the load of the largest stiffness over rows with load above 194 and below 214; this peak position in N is 212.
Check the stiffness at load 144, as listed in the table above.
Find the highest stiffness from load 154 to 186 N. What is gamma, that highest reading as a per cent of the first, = 112.1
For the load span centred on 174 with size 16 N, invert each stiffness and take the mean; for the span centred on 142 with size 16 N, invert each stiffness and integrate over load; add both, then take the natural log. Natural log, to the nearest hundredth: -2.92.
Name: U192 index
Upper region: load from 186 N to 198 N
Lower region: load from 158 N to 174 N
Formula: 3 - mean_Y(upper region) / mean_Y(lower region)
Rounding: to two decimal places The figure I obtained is 1.93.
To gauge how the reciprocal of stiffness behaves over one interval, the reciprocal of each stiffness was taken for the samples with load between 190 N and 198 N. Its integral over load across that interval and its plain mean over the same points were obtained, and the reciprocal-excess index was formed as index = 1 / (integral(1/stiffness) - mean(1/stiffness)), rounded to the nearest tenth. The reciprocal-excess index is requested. 49.4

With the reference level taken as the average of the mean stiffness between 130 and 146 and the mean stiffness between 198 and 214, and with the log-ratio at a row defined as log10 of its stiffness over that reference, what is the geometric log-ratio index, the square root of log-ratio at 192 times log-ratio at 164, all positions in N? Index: 0.03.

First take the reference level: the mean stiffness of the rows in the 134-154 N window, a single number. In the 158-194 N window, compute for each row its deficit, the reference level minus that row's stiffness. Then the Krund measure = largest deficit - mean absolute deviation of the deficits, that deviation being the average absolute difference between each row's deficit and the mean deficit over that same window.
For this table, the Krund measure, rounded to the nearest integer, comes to 61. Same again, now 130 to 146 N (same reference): 8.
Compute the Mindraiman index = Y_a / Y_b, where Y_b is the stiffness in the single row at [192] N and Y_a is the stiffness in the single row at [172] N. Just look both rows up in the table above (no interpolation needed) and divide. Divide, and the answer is 0.74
